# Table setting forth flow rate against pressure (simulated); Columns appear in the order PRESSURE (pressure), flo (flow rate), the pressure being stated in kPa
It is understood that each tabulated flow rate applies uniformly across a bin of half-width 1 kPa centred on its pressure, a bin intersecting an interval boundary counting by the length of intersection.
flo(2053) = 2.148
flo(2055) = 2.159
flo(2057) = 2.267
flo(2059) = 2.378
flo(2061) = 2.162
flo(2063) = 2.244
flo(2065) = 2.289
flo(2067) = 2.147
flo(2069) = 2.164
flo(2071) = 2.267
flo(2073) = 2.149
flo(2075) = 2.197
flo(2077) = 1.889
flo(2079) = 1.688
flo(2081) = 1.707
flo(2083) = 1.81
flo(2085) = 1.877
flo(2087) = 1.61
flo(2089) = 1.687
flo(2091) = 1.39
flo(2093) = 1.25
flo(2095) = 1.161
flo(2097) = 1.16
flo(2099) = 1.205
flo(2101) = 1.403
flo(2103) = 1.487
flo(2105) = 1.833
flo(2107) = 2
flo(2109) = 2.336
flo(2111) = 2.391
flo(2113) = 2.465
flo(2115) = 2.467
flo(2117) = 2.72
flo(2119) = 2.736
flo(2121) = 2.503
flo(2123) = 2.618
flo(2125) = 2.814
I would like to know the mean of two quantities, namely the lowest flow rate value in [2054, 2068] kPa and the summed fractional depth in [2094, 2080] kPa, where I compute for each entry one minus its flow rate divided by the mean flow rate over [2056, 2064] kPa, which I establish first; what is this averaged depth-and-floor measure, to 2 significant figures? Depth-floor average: 2.1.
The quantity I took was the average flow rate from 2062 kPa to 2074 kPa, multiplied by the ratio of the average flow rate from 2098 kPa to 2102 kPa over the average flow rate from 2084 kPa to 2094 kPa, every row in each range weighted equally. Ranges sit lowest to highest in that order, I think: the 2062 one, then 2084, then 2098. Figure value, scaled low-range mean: 1.8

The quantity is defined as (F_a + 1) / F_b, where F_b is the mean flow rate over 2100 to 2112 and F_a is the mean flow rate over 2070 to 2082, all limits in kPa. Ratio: 1.6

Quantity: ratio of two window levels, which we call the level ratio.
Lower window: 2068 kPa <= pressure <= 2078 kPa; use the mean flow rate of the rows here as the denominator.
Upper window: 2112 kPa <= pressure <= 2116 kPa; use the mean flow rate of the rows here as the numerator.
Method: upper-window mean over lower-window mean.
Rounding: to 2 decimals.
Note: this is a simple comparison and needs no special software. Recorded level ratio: 1.16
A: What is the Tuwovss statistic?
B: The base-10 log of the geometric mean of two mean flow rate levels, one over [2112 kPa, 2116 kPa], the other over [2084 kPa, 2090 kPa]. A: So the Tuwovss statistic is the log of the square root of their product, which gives 0.314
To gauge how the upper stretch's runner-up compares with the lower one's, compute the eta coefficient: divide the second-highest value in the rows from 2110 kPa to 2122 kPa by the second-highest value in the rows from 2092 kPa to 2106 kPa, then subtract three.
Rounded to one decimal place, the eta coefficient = -1.2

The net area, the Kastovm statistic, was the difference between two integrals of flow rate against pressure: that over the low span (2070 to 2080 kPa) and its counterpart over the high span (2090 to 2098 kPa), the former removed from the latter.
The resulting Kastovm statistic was -10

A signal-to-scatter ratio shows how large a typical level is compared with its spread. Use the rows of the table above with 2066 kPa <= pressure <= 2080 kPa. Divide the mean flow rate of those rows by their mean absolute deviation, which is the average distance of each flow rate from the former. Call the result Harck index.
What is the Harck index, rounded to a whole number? 13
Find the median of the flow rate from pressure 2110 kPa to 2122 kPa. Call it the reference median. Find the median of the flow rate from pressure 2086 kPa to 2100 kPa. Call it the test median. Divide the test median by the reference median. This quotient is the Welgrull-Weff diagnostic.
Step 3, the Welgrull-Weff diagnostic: 0.50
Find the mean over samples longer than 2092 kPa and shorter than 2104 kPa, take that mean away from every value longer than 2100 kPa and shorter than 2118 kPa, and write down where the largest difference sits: 2117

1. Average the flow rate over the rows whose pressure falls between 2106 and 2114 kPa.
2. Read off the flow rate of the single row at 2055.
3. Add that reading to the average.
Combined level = 4.5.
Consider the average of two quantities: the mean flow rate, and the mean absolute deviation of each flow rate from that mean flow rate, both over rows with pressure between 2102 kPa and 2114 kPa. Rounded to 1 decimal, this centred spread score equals 1.2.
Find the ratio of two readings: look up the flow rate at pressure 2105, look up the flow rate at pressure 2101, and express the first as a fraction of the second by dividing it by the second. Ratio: 1.31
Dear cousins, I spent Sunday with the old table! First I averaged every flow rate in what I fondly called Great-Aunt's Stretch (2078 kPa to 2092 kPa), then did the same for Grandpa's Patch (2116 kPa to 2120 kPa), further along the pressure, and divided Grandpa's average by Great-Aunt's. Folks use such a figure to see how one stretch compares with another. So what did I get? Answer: 1.6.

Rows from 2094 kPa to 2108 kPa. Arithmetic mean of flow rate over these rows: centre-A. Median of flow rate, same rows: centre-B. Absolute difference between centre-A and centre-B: 0.061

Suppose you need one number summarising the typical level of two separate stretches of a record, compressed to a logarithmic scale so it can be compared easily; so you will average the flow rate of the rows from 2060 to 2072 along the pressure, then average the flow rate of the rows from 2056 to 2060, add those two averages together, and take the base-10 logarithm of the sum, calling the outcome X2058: 0.66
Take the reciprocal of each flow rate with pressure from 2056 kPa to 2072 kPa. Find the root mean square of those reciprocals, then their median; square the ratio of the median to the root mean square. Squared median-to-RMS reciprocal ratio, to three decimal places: 0.983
